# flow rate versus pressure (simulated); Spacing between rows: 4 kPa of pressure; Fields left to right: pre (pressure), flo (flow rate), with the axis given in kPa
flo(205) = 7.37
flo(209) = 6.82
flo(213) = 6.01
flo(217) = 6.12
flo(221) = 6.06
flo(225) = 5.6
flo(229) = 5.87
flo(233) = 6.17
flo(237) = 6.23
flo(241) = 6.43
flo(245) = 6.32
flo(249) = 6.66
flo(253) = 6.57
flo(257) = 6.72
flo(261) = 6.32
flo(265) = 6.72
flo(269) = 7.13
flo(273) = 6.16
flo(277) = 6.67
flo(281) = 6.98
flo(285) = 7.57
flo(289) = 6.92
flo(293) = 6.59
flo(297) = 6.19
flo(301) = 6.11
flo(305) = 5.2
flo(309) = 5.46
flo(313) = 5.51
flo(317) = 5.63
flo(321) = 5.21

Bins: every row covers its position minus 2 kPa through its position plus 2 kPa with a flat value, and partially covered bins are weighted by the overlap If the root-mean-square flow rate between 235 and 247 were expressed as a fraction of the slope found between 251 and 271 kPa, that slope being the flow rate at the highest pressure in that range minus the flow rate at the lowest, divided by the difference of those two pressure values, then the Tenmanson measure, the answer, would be 181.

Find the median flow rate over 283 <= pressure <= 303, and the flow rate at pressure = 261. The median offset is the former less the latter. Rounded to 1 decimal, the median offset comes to 0.3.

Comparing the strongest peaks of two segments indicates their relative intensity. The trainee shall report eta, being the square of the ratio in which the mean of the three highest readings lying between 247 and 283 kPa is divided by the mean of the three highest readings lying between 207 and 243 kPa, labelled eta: 1.14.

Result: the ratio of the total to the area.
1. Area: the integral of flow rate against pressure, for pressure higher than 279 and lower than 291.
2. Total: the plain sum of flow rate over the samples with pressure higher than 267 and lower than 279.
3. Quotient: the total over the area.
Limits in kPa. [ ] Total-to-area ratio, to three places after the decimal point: 0.232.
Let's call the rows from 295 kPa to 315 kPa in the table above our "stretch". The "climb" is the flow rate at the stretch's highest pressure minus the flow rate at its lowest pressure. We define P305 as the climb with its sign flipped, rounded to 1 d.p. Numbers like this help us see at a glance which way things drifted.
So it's 0.7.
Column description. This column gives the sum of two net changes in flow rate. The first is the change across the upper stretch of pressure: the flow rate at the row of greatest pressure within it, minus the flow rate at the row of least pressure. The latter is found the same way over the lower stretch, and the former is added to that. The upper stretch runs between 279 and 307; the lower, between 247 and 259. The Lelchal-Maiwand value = -1.7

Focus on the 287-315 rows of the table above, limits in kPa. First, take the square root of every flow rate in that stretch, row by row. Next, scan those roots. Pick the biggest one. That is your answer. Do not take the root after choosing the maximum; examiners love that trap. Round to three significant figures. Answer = 2.63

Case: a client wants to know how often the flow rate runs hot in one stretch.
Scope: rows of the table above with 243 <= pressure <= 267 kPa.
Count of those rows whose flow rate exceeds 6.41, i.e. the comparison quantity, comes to 4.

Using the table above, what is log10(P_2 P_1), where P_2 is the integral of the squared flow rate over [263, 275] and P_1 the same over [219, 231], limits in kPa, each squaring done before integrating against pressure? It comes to 5.34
